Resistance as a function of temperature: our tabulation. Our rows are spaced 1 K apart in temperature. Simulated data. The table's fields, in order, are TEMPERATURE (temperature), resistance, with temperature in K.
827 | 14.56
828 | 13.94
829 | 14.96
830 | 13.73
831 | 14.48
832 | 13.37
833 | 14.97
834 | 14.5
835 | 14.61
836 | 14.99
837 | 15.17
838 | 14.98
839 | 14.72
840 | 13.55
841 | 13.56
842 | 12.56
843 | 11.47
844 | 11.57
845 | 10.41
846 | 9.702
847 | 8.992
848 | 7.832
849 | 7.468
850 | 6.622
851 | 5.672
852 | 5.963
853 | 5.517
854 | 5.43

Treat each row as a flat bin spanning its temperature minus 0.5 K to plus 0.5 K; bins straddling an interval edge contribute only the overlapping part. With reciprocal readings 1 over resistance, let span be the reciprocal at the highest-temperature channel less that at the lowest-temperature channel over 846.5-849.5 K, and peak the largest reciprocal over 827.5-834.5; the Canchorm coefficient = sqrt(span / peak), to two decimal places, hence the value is 0.55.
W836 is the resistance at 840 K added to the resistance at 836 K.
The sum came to 28.5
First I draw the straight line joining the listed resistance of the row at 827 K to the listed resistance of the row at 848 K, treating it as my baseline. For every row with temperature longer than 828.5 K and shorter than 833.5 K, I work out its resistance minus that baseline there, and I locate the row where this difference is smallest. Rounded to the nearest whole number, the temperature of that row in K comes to 830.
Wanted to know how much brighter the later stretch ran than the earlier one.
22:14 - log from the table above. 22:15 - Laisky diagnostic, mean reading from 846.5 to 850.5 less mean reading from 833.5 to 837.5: -7.1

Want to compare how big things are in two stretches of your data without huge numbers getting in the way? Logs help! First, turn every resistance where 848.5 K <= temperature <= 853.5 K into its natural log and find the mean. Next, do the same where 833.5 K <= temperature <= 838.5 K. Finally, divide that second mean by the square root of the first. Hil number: 2.00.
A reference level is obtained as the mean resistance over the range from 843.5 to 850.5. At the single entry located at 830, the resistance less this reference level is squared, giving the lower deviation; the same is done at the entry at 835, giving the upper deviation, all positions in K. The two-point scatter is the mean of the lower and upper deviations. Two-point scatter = 28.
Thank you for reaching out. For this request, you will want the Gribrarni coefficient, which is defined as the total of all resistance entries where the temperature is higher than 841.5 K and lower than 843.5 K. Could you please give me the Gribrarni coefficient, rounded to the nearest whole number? 24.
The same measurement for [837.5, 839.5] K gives 30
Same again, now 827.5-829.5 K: 29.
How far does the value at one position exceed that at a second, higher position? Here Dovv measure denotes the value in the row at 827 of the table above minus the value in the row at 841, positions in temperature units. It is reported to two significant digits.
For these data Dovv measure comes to 1.0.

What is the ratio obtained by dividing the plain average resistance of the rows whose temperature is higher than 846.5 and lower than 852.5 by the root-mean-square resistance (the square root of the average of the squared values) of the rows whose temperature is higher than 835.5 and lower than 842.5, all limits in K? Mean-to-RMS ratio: 0.50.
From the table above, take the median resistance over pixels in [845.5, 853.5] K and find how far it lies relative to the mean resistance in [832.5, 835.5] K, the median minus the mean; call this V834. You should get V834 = -7.6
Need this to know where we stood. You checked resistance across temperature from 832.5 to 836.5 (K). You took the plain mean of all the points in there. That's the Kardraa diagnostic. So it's 14.8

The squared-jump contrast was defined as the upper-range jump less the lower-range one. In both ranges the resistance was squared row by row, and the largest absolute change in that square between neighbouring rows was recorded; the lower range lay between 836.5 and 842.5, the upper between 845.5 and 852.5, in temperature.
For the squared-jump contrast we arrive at -13.6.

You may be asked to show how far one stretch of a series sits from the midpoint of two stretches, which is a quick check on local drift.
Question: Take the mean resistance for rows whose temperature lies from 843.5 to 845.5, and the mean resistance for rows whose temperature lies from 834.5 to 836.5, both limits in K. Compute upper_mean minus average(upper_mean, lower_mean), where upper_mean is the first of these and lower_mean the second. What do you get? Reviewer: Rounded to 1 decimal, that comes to -1.9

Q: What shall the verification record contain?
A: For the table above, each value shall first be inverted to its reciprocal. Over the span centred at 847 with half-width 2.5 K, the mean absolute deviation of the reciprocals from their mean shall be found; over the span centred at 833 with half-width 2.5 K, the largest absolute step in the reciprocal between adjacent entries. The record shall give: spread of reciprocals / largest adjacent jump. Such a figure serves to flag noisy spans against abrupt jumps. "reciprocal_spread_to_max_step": 1.6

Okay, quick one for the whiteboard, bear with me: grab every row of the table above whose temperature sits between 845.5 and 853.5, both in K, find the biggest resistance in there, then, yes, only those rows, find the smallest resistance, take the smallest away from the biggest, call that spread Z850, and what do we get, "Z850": 4.2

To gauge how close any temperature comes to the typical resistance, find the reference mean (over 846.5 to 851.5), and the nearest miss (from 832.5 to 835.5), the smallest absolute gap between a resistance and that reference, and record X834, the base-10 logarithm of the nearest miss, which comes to 0.9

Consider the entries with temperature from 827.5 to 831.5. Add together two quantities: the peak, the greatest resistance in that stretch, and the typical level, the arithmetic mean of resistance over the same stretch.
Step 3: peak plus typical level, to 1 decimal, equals 29.2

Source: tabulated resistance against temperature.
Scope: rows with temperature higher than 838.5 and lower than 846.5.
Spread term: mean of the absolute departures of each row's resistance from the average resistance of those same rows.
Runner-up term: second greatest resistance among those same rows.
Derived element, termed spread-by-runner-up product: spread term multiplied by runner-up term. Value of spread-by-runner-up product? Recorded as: 19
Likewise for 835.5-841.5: 9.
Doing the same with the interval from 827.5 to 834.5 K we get 8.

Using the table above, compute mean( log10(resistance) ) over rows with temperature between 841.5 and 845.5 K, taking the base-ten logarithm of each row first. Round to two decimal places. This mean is 1.06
